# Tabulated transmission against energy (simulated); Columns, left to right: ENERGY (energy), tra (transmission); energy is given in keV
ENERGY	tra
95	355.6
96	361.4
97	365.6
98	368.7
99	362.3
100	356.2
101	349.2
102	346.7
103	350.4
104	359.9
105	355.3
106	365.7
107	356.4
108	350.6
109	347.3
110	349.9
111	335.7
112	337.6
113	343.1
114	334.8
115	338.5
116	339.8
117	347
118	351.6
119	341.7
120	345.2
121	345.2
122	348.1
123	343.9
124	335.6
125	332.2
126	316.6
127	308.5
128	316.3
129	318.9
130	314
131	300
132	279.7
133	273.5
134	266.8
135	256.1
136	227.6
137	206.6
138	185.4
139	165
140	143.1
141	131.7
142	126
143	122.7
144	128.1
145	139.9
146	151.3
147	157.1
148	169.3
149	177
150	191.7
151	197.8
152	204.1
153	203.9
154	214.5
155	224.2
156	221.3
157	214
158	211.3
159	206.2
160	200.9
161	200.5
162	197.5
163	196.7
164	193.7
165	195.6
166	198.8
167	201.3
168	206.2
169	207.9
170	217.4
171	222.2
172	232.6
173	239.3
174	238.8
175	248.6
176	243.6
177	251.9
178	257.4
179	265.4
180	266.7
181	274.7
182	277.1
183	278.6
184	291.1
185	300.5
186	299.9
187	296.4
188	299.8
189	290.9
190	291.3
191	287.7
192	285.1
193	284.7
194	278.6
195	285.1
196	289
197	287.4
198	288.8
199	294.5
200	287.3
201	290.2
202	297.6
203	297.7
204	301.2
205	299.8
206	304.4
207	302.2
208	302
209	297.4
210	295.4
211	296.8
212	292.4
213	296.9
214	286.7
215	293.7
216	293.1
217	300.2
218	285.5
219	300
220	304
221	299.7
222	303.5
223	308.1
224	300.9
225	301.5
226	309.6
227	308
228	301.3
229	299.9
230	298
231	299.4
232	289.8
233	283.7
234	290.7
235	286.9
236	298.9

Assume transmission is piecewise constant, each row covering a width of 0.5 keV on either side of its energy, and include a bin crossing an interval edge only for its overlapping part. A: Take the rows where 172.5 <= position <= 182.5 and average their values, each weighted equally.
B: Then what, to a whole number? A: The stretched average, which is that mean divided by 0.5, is 513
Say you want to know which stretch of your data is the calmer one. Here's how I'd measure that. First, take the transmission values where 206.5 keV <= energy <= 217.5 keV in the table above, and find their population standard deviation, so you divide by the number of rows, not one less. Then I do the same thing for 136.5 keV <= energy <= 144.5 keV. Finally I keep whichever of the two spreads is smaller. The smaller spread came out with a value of 4.4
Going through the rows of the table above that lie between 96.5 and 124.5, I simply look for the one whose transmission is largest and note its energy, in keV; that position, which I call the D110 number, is 98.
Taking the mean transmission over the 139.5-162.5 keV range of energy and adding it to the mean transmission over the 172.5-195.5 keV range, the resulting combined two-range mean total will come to 455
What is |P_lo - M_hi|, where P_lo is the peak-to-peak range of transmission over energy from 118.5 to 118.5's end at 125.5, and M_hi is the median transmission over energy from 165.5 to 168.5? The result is 185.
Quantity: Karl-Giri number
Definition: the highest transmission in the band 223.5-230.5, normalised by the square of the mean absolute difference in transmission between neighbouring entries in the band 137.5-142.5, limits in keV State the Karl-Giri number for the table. 1.4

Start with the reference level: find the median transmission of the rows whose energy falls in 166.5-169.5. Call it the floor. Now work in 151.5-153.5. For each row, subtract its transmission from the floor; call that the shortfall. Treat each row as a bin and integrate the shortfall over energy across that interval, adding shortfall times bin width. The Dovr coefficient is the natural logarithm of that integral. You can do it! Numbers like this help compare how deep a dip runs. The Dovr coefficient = 1.48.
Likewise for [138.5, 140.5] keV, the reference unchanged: 4.65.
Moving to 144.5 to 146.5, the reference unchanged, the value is 4.80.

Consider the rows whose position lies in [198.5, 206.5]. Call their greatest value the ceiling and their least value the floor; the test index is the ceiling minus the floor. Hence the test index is 17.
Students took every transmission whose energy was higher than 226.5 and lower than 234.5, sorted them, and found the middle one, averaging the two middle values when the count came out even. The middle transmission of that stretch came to 299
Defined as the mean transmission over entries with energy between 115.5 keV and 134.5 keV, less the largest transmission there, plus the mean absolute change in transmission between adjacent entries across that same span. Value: -22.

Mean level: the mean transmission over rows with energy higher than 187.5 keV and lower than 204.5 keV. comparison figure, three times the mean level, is 871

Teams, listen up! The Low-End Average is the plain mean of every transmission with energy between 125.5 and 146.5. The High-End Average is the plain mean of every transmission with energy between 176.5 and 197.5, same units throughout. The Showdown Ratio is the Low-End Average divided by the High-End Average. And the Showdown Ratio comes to 0.788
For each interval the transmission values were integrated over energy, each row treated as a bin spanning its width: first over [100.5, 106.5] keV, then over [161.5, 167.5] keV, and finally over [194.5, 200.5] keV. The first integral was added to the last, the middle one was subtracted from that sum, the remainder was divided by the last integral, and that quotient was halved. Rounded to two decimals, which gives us 0.77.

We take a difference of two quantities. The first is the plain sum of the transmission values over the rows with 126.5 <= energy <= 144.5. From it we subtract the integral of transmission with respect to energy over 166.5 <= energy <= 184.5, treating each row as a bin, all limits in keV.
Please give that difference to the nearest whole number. -351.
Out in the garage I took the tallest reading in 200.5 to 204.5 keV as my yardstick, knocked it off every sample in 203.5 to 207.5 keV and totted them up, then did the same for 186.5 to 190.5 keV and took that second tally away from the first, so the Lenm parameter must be 29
